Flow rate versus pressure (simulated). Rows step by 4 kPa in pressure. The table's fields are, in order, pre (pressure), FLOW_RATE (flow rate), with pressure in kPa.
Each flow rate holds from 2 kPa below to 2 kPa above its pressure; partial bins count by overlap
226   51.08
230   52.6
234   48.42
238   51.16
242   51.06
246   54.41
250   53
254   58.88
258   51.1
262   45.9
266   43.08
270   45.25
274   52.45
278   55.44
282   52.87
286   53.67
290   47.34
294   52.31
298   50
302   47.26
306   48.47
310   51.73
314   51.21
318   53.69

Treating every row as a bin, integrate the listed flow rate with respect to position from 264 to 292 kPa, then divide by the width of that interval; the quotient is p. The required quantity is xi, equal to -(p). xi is -50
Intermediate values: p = 50.0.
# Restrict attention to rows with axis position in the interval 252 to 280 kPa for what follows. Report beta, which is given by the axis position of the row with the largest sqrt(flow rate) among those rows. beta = 254 kPa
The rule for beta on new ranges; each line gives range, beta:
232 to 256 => 254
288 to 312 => 294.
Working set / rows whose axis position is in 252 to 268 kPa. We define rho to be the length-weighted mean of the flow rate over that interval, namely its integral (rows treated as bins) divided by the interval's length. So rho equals 49.7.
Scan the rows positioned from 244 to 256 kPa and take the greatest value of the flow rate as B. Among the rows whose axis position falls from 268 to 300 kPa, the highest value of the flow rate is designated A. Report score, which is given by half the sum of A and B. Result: 57.2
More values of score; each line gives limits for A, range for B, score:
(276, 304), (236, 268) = 57.2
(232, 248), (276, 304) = 54.9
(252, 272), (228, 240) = 55.7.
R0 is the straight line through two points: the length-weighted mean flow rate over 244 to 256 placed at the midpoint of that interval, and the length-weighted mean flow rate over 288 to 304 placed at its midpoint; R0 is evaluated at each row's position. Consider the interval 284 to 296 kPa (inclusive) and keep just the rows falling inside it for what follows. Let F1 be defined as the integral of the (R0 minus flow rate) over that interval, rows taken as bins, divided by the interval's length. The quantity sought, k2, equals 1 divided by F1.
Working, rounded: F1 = -1.1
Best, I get -0.9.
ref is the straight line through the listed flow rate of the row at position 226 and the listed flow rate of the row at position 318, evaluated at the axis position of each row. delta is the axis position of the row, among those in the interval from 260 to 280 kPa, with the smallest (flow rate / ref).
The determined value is 266 kPa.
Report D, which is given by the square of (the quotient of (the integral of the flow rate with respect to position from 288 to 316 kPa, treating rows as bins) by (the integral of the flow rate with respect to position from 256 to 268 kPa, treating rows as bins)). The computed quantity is 6.2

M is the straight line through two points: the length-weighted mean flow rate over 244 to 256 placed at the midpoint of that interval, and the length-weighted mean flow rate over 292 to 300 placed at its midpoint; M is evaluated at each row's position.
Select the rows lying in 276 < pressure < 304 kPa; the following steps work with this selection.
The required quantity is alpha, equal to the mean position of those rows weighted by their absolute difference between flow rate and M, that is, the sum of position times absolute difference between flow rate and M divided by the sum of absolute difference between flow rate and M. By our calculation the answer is 290.7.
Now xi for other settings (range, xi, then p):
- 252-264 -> -52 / 52.0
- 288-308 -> -49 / 49.1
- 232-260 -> -53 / 52.6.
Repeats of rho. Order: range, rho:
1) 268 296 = 51.3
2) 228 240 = 50.7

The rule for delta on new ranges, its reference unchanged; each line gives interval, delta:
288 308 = 302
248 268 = 266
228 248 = 234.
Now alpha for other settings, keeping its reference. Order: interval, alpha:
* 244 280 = 263.5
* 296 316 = 306.0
